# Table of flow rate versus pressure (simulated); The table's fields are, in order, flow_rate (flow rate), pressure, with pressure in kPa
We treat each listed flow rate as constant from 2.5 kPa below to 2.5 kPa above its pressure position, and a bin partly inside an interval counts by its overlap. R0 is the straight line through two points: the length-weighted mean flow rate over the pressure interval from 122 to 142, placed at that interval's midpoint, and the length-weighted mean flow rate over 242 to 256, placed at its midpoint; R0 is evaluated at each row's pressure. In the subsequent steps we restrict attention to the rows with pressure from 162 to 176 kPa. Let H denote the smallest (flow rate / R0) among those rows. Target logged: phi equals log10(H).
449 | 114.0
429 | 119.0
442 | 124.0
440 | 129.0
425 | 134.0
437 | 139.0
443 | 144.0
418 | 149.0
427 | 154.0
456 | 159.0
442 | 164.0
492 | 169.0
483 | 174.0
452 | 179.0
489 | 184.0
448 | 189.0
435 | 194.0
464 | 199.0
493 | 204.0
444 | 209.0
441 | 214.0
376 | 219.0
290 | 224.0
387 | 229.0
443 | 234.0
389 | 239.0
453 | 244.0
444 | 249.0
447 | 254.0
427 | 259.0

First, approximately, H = 1.01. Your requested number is 0.00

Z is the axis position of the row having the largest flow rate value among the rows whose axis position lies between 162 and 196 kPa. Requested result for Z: 169.0 kPa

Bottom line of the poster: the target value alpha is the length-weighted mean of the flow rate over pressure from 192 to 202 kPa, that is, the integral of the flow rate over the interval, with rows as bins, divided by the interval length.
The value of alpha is 452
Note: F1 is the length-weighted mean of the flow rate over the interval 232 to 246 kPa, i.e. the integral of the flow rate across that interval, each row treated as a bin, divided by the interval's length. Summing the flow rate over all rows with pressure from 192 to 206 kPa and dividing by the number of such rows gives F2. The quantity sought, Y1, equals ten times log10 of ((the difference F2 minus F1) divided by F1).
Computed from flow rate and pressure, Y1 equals -10.6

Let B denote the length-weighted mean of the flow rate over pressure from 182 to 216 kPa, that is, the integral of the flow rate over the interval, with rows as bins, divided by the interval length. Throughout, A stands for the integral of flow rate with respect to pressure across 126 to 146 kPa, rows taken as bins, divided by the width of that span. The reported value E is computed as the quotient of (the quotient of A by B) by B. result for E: 0.0021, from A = 436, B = 459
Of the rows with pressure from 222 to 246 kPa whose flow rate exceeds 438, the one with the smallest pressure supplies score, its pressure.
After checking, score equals 234.0 kPa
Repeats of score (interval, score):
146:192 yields 159.0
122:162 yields 124.0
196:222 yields 199.0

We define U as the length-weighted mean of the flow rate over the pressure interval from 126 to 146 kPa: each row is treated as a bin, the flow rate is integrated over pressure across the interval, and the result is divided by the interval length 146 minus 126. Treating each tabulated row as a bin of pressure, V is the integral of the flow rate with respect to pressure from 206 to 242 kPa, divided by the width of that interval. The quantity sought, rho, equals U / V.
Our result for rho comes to 1.10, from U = 436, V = 398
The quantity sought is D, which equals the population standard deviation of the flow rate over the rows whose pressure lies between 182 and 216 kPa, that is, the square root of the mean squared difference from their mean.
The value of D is 22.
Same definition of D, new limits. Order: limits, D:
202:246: 56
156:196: 21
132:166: 12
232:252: 25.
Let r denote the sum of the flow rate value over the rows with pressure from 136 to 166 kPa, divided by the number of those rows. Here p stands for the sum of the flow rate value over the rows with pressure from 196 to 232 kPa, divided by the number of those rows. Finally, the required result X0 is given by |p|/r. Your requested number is 0.95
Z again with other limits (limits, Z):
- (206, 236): 209.0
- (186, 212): 204.0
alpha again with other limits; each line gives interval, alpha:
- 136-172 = 445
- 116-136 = 435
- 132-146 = 435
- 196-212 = 465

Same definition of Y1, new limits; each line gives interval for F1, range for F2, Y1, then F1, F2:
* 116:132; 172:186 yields -10.6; 437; 475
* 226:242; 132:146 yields -11.2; 404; 435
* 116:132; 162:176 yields -10.9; 437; 472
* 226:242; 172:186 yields -7.6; 404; 475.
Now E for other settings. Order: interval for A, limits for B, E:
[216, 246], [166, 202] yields 0.0018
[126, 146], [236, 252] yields 0.0024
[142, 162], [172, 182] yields 0.0020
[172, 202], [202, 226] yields 0.0028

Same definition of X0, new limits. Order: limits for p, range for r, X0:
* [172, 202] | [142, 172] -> 1.03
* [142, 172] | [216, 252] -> 1.12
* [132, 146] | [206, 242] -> 1.10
